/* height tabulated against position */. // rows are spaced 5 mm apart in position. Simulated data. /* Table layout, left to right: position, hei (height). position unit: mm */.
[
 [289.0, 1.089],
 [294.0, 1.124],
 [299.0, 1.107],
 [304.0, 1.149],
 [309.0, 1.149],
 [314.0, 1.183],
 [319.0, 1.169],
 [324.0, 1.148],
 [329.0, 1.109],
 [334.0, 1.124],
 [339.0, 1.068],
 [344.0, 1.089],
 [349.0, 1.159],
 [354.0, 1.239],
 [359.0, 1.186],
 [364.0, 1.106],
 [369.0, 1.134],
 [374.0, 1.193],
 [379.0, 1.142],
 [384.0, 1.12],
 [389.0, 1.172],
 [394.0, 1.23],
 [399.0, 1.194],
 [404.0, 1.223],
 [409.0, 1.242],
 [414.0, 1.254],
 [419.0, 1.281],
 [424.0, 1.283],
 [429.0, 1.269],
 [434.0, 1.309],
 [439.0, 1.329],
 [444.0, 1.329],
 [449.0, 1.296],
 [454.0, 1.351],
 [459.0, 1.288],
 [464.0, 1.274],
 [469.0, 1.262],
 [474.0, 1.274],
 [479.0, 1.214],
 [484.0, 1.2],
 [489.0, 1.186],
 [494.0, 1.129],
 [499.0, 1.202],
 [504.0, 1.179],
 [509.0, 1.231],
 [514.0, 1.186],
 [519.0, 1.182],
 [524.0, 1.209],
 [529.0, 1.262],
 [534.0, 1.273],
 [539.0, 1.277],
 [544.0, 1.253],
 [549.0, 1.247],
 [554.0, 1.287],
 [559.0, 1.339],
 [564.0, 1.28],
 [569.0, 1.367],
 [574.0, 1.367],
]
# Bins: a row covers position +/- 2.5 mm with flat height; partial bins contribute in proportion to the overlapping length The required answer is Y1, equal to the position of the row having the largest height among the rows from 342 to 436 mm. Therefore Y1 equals 434.0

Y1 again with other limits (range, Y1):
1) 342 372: 354.0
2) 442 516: 454.0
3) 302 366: 354.0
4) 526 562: 559.0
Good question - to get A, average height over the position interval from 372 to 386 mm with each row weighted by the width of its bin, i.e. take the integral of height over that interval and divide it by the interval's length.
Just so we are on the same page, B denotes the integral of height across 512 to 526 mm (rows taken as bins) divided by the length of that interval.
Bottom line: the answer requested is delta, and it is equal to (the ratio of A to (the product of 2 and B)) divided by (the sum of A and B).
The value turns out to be 0.206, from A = 1.15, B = 1.19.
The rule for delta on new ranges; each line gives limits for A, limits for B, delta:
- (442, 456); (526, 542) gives 0.201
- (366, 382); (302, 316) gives 0.215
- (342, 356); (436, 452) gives 0.178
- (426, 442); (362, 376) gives 0.233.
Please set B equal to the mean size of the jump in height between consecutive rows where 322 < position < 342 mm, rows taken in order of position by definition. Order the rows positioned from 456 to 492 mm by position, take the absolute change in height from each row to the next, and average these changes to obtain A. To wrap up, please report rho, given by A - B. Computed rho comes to -0.016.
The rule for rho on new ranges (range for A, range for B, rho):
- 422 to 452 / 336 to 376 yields -0.034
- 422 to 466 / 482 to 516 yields -0.014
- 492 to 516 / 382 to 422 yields 0.015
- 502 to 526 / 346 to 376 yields -0.028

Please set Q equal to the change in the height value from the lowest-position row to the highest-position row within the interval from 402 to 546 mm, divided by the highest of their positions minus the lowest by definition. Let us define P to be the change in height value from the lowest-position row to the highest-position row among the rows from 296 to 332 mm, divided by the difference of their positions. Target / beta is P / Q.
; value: 0.3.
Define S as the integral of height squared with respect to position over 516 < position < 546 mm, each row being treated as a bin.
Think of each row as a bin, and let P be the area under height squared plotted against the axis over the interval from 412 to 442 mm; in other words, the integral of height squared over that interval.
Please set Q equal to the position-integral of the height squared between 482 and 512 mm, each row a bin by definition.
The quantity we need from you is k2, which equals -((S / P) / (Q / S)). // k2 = -1.01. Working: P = 49.8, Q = 42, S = 46.3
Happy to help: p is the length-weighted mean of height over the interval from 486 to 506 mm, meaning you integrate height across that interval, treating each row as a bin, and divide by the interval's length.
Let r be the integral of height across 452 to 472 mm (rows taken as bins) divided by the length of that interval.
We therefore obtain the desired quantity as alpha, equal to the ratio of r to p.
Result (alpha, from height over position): 1.10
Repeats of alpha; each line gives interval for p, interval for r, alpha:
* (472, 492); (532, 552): 1.04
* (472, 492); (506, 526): 0.99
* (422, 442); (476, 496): 0.91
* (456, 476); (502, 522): 0.94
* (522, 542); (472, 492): 0.97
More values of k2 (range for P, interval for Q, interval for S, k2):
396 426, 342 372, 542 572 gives -1.37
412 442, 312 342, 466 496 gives -1.02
